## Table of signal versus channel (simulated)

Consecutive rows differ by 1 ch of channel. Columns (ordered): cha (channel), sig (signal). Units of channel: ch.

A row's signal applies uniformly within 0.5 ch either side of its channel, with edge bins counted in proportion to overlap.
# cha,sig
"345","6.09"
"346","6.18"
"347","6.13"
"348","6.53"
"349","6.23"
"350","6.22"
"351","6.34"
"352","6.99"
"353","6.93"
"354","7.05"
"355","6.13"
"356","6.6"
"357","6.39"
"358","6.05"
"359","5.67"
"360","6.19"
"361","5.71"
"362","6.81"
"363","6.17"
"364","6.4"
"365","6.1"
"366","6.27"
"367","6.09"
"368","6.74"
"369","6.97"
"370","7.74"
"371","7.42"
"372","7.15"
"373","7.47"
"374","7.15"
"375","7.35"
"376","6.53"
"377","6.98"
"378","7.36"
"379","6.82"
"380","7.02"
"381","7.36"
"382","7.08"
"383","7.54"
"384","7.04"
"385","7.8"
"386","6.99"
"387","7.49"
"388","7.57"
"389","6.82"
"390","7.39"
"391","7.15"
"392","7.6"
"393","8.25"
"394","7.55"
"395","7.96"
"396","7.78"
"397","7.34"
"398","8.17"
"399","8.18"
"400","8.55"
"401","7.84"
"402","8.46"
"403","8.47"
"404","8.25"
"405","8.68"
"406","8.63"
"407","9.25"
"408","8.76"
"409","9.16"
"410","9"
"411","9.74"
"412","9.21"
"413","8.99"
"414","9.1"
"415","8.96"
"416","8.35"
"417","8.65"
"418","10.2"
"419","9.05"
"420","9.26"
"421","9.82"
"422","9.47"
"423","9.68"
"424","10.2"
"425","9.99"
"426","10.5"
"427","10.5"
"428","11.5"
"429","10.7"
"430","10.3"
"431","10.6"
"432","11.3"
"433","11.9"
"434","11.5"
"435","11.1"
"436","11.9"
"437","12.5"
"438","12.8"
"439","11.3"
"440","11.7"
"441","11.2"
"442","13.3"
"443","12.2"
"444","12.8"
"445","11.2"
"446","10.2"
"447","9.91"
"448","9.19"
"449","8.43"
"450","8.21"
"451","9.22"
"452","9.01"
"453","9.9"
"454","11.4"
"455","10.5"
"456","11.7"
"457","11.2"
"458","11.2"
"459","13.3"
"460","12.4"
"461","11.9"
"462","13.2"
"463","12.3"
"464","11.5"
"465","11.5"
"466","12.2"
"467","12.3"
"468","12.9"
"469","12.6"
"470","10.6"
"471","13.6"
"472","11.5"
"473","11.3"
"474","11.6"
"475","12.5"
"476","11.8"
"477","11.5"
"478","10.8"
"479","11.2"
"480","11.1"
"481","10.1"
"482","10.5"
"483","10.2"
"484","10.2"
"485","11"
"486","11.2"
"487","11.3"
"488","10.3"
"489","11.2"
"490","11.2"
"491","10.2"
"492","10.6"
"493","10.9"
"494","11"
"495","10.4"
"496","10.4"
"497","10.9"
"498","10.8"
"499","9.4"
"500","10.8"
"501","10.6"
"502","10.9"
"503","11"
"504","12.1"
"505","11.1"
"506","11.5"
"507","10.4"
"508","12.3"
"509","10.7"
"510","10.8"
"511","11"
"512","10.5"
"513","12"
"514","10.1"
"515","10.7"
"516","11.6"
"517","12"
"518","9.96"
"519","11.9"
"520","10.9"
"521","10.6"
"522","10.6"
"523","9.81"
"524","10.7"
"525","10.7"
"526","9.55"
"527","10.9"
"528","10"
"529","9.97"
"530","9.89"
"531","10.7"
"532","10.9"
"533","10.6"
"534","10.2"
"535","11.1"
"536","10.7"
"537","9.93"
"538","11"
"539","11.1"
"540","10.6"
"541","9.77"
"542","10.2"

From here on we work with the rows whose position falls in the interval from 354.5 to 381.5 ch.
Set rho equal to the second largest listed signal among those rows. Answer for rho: 7.47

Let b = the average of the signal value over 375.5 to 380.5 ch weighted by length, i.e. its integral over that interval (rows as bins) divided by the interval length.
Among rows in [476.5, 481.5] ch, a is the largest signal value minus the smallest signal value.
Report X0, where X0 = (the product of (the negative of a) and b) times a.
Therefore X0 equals -14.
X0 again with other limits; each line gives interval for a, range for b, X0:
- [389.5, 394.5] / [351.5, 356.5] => -8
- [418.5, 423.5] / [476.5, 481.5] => -6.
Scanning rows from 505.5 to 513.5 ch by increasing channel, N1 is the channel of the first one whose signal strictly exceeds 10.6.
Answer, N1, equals 506 ch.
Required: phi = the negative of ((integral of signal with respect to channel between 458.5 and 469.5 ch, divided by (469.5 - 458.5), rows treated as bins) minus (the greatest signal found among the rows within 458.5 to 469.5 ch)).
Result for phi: 0.9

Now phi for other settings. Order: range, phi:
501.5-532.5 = 1.5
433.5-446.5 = 1.5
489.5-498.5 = 0.5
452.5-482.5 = 1.9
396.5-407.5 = 0.9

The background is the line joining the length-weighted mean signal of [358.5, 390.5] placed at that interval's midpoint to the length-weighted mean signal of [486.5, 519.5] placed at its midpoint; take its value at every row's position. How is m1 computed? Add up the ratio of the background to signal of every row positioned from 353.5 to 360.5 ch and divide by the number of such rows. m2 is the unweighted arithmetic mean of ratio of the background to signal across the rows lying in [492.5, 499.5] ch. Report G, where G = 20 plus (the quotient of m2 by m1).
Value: 21.0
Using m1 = 1.02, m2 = 1.02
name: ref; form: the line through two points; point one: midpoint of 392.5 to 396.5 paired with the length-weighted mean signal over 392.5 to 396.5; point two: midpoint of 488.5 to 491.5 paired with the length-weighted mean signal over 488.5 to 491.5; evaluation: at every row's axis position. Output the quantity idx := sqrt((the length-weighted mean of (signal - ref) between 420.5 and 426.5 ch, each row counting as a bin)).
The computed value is 1.1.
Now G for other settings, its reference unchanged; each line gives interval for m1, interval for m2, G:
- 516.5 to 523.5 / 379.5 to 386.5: 20.9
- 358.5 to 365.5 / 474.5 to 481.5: 20.8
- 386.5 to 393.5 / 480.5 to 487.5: 21.0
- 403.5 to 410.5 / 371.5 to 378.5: 21.1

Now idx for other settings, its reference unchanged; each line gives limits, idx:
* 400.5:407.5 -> 0.6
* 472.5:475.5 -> 1.2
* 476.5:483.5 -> 0.5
